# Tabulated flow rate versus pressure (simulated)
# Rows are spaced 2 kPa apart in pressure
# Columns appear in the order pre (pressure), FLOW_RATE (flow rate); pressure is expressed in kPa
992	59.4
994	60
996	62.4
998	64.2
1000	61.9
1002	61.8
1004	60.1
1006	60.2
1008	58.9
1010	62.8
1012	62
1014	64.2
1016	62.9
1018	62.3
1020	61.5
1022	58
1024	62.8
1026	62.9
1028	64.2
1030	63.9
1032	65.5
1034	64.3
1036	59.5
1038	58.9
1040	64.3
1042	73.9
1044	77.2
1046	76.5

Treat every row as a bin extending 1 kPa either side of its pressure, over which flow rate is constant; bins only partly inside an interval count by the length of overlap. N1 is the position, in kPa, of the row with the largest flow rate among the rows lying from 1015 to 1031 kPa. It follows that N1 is 1028 kPa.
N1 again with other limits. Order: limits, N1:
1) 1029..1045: 1044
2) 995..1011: 998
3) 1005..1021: 1014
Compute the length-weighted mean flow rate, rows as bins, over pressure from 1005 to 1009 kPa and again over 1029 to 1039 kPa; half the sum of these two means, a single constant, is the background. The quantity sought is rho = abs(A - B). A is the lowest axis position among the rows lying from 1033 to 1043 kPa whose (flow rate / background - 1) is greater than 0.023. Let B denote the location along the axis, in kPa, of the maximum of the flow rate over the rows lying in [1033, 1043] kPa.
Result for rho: 8 kPa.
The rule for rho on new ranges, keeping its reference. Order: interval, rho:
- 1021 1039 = 8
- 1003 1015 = 4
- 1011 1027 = 0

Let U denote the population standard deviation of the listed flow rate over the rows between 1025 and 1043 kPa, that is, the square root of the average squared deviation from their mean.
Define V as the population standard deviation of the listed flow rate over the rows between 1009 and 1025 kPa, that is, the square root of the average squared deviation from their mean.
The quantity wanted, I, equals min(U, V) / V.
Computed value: 1.0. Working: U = 4.1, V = 1.70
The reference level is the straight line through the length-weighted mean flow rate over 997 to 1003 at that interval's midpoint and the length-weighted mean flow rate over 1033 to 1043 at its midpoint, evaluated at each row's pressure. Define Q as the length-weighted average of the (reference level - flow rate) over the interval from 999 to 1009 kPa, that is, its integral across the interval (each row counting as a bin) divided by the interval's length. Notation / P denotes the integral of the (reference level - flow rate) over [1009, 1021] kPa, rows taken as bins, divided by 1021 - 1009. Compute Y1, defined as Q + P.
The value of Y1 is 2.8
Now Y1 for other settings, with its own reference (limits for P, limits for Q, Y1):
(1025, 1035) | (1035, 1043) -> -0.2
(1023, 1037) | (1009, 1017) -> 0.7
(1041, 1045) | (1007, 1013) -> -9.4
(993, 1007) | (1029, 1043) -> 0.9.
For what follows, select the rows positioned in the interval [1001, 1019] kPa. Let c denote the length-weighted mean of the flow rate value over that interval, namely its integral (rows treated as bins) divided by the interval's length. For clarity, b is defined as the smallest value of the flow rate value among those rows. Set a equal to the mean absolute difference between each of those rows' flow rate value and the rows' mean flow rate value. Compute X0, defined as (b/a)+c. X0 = 107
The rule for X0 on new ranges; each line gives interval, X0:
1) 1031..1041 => 85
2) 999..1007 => 132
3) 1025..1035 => 168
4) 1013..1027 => 106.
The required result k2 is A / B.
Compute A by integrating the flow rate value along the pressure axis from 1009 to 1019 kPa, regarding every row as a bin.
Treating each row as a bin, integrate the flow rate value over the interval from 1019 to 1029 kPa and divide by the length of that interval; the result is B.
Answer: 10.2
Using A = 628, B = 61.9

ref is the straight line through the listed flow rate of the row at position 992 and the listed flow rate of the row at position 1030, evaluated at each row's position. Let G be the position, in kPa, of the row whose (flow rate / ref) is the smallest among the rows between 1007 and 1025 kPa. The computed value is 1022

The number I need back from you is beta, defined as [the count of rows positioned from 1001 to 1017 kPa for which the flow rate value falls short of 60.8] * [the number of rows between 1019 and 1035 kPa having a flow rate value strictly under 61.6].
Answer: 6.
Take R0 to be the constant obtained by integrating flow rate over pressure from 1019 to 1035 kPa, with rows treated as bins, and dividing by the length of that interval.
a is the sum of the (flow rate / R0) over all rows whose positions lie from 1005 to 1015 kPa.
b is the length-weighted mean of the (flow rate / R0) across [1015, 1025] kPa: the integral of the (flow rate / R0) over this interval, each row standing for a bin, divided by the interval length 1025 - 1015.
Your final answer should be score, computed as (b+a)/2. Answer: 2.94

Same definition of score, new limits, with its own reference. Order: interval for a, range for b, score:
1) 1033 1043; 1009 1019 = 3.05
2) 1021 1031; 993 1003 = 2.97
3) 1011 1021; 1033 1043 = 3.00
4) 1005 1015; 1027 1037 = 2.95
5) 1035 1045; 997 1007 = 3.14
